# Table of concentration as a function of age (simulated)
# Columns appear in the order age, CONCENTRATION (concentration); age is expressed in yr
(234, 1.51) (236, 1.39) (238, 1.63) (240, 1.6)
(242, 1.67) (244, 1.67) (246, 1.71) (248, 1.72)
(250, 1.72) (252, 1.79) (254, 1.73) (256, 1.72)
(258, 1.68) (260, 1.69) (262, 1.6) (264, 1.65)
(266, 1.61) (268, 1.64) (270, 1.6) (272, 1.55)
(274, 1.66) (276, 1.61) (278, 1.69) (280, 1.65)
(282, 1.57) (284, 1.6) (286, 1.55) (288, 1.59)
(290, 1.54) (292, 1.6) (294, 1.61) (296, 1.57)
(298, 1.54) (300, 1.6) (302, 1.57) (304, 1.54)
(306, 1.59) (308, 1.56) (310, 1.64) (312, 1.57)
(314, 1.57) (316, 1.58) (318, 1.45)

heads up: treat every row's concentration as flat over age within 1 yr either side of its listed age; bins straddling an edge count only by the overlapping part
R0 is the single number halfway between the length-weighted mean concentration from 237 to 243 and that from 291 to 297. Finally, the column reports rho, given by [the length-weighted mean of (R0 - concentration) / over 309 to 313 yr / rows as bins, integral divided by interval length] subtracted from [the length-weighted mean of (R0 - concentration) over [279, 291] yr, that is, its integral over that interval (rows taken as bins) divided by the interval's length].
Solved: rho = 0.02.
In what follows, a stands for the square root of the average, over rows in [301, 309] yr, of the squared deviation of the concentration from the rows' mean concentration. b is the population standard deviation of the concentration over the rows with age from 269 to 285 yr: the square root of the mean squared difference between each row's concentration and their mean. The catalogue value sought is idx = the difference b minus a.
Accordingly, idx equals 0.026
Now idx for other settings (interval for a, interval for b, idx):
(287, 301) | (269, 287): 0.020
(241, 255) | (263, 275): -0.001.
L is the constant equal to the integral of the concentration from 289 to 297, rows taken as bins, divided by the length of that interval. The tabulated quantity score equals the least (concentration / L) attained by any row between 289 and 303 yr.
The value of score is 0.97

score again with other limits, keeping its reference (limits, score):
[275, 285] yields 0.99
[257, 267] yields 1.01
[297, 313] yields 0.97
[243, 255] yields 1.06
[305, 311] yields 0.99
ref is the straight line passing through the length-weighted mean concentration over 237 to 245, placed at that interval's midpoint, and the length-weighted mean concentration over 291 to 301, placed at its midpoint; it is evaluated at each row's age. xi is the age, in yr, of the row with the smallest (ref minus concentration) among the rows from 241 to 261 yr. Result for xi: 252 yr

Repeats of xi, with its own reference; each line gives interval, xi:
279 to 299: 280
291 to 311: 310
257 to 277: 260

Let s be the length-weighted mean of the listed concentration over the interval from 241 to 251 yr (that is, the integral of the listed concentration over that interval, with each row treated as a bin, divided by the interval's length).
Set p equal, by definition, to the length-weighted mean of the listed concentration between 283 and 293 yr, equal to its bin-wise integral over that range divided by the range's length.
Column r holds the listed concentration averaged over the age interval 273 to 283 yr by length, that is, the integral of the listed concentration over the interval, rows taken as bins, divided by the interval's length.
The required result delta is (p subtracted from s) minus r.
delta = -1.51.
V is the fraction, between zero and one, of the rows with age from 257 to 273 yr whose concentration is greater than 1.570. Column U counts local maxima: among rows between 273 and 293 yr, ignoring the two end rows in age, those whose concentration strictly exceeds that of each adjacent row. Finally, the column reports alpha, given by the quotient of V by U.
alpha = 0.29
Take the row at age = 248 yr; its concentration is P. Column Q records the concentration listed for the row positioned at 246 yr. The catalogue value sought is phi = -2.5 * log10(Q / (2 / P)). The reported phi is -0.42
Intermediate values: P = 1.72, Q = 1.71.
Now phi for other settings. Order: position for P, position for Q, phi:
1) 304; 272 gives -0.19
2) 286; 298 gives -0.19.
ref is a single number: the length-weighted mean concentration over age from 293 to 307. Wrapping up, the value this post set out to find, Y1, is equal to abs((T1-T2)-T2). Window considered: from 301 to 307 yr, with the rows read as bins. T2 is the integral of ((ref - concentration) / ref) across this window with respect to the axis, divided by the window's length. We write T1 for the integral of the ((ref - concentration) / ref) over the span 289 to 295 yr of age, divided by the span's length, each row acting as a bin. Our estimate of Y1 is 0.015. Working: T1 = -0.006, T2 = 0.005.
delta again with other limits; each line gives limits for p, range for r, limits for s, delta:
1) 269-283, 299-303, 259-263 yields -1.56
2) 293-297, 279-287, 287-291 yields -1.62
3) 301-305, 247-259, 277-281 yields -1.61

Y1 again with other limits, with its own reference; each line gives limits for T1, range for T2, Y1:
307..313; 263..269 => 0.065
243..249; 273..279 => 0.021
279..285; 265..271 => 0.033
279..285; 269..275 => 0.016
